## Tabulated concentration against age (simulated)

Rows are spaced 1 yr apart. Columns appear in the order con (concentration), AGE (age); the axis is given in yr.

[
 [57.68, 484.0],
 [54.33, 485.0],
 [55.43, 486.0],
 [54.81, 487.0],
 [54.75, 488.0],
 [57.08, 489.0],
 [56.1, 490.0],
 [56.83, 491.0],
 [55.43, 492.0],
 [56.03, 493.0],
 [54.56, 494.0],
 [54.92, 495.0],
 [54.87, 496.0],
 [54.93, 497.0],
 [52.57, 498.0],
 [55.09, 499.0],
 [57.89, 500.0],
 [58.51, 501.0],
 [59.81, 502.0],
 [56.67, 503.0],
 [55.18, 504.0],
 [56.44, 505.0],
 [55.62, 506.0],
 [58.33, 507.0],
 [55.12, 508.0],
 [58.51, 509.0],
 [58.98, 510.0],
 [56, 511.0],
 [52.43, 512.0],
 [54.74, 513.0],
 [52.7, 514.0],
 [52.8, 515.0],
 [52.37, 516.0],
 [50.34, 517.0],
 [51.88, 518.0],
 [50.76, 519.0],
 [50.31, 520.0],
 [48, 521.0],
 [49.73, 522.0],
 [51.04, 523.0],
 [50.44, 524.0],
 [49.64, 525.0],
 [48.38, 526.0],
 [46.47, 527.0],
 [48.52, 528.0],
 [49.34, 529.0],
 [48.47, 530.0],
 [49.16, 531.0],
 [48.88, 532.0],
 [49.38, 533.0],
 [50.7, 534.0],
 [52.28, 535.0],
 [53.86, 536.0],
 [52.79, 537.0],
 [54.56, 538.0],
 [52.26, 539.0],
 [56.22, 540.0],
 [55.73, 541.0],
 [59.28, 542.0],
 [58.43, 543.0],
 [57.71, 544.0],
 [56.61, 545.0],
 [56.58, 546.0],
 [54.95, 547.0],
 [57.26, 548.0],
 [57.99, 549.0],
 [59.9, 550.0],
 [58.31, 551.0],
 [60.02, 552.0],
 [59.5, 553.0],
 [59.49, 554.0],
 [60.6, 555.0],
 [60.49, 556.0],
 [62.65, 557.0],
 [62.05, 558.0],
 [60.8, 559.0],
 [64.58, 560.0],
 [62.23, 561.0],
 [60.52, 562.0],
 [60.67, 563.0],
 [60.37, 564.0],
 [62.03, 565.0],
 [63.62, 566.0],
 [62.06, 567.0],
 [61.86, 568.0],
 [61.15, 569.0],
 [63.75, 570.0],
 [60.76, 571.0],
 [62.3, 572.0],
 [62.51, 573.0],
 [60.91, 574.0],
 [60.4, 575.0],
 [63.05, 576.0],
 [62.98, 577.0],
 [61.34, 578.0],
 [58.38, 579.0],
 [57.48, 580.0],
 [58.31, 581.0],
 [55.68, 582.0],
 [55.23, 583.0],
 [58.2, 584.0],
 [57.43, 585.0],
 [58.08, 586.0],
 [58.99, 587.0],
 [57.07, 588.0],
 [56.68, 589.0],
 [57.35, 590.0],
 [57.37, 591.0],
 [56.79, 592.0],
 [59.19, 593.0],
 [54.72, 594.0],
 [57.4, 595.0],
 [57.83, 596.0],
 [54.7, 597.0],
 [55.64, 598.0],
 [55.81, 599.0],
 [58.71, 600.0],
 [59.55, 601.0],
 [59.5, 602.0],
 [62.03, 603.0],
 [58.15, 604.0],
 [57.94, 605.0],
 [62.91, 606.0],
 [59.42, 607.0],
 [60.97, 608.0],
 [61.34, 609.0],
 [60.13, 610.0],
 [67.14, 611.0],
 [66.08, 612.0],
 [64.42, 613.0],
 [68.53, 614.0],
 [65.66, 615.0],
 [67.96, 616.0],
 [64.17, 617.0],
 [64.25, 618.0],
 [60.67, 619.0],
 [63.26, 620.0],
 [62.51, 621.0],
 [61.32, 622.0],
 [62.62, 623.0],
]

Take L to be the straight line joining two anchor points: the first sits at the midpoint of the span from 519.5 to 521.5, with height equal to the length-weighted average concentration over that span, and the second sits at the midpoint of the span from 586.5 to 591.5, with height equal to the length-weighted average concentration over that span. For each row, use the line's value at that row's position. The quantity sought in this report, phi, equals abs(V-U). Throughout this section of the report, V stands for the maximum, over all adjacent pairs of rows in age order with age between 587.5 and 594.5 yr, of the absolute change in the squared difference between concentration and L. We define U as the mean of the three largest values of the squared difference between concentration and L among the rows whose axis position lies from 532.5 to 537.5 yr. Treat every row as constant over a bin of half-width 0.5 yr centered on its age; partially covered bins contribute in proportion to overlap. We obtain 6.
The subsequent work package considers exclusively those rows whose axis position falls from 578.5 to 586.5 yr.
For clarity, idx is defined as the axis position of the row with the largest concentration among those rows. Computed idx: 579.0 yr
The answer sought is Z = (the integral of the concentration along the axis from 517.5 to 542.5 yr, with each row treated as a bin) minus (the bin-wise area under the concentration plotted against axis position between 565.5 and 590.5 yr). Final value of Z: -217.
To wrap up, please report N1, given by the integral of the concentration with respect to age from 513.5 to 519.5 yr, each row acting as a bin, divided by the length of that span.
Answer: 51.8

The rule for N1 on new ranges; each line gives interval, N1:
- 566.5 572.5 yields 62.0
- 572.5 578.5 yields 61.9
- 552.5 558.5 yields 60.8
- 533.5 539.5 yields 52.7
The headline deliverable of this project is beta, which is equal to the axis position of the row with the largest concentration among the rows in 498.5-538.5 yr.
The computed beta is 502.0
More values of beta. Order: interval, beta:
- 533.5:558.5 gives 557.0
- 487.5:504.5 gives 502.0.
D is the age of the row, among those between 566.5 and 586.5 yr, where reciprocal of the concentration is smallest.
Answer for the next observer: 570.0 yr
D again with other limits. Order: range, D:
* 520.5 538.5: 538.0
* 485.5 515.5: 502.0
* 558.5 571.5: 560.0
